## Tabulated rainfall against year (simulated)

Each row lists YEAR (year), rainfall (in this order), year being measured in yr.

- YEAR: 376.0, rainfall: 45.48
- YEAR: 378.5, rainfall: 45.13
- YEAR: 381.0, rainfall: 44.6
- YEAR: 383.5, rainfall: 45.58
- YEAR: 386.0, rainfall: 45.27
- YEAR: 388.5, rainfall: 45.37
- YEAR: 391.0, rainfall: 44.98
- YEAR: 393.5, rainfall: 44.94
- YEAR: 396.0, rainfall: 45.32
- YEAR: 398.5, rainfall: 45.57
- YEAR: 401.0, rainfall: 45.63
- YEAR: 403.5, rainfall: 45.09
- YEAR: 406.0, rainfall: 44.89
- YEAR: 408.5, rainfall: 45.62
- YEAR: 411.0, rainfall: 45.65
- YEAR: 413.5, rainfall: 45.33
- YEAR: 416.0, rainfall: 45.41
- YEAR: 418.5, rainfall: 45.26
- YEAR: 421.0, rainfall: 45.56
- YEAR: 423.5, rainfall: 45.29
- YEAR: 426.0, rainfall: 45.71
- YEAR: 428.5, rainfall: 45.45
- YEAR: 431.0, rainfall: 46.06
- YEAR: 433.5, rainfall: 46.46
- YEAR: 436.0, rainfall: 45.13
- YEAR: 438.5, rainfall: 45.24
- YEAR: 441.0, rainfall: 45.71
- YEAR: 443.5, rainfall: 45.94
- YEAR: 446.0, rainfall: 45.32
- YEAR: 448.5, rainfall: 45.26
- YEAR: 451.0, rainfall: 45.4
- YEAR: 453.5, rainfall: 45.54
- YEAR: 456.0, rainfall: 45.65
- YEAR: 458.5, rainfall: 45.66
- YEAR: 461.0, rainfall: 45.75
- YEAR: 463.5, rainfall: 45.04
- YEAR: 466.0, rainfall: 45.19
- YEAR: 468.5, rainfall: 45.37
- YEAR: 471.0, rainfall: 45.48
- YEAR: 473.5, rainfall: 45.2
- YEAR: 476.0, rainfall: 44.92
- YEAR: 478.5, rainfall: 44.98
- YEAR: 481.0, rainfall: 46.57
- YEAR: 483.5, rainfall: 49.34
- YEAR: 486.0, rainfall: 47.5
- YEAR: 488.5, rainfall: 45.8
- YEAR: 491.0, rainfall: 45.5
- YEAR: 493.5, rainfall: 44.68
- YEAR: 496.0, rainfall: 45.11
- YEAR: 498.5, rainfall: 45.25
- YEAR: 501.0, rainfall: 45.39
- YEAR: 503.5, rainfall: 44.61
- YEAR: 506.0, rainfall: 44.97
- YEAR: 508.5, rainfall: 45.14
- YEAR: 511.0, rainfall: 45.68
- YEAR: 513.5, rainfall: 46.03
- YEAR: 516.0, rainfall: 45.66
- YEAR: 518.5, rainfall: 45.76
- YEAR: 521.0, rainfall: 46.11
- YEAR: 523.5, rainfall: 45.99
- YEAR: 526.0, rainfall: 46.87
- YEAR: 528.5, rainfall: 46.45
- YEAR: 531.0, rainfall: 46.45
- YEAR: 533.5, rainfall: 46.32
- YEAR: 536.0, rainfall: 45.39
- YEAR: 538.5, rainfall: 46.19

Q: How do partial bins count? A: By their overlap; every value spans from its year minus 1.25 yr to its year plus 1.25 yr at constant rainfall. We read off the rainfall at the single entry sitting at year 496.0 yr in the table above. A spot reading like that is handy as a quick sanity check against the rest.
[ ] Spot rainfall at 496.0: 45.11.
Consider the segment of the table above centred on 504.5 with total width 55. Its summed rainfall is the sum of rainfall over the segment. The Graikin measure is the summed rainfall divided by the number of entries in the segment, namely 45.9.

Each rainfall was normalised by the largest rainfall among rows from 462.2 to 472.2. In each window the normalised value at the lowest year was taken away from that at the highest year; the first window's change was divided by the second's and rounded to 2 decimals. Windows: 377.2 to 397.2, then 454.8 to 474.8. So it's -0.42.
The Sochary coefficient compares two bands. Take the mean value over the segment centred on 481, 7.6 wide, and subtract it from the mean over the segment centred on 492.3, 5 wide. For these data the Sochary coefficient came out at -1.9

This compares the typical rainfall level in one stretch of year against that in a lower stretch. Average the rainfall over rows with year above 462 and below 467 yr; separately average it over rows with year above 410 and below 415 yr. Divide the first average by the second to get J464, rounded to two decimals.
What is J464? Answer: 0.99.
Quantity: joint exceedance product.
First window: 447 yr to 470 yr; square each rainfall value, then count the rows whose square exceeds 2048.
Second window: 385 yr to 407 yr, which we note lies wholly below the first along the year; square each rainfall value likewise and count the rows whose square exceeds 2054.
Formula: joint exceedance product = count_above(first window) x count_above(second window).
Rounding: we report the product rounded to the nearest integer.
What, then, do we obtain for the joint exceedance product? 21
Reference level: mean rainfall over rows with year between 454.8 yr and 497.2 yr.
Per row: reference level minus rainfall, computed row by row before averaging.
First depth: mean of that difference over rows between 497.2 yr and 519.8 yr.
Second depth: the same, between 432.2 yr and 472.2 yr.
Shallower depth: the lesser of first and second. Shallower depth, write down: 0.24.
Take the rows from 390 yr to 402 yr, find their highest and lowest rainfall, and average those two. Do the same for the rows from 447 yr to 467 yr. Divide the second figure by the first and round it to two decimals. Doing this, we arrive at 1.00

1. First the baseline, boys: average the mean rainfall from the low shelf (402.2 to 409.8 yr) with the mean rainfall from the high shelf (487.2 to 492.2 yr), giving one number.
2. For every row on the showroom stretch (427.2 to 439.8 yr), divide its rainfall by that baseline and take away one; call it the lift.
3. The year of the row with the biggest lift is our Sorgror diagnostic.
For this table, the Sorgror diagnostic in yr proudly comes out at 433.5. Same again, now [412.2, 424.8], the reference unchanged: 421.0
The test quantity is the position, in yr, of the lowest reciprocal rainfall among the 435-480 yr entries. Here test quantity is 443.5 yr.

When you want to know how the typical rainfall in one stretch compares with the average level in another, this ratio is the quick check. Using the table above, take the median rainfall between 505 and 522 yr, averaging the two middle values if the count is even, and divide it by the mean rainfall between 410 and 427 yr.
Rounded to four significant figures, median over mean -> 1.005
